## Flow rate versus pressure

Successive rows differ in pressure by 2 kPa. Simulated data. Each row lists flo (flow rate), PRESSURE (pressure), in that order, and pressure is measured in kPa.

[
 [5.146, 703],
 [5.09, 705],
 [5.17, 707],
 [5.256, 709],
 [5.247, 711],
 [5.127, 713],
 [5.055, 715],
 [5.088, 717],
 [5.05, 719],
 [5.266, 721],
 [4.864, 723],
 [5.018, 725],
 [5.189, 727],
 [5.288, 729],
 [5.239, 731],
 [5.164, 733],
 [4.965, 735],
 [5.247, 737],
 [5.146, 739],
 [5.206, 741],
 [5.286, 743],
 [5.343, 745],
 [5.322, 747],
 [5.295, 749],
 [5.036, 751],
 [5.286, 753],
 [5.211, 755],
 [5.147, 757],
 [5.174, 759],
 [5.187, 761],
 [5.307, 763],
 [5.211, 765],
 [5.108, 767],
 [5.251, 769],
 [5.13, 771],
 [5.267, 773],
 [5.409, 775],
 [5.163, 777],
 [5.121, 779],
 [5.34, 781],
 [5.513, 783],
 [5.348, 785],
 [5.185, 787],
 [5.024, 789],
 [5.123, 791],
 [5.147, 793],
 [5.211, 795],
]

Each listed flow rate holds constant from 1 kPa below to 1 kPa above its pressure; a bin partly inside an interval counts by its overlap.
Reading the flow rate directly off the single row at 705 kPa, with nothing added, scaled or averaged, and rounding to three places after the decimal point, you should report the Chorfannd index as 5.090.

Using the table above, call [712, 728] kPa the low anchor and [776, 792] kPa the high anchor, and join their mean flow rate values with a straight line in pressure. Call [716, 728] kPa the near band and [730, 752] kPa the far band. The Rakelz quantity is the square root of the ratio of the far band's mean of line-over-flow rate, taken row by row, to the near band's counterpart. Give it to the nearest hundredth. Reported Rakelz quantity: 0.99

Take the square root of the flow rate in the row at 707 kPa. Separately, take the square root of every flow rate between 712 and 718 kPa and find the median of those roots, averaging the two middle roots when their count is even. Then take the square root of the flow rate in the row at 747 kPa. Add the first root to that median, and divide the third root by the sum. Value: 0.509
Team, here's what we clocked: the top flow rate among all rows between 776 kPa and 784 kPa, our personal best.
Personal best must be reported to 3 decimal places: 5.513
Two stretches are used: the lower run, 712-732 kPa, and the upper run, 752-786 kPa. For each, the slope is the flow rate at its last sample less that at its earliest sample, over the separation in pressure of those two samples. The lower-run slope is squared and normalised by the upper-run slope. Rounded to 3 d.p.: 0.020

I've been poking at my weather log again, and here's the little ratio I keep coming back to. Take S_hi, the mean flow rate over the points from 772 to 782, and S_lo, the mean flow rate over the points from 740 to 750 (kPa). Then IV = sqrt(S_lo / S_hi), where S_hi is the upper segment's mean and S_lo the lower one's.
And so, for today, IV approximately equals 1.00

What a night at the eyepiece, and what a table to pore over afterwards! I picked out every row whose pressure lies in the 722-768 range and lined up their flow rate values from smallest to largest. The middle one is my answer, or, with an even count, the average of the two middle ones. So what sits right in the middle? 5.21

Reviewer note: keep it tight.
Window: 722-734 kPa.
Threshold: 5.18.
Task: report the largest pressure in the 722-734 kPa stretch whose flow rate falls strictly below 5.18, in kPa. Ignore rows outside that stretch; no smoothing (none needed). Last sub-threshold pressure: 733 kPa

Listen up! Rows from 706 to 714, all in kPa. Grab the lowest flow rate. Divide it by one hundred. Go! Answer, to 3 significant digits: 0.0513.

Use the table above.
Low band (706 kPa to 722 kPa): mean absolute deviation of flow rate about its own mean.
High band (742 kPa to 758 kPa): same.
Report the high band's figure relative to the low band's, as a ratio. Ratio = 1.1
